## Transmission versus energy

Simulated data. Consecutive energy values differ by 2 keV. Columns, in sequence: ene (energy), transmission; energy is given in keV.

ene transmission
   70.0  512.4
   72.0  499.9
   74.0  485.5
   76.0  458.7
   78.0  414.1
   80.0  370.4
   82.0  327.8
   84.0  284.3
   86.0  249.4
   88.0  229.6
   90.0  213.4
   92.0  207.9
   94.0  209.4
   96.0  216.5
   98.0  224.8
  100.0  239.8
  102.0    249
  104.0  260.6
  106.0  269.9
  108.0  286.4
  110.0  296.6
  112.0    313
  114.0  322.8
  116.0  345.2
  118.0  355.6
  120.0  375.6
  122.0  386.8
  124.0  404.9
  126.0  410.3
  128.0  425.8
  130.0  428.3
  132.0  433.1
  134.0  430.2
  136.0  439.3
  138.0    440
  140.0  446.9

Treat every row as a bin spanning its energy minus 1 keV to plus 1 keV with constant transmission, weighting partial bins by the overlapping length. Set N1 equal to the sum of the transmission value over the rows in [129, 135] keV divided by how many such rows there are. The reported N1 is 431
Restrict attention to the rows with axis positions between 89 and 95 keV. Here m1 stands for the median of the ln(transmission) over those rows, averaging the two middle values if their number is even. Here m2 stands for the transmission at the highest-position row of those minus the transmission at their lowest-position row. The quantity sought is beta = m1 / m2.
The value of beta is -1.3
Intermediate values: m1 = 5.3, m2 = -4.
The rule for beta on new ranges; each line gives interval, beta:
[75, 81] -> -0.1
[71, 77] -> -0.2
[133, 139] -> 0.6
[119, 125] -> 0.2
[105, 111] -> 0.2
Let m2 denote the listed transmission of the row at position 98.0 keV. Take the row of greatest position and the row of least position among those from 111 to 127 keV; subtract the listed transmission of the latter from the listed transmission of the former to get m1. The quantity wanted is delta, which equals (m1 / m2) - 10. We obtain -9.6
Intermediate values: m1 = 97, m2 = 224.8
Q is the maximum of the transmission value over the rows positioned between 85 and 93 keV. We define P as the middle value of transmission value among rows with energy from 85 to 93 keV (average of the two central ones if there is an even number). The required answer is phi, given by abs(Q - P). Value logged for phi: 28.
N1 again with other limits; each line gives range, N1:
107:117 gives 313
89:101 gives 219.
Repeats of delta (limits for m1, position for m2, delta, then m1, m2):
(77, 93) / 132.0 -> -10.5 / -206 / 433.1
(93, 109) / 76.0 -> -9.8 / 77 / 458.7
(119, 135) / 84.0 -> -9.8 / 55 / 284.3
